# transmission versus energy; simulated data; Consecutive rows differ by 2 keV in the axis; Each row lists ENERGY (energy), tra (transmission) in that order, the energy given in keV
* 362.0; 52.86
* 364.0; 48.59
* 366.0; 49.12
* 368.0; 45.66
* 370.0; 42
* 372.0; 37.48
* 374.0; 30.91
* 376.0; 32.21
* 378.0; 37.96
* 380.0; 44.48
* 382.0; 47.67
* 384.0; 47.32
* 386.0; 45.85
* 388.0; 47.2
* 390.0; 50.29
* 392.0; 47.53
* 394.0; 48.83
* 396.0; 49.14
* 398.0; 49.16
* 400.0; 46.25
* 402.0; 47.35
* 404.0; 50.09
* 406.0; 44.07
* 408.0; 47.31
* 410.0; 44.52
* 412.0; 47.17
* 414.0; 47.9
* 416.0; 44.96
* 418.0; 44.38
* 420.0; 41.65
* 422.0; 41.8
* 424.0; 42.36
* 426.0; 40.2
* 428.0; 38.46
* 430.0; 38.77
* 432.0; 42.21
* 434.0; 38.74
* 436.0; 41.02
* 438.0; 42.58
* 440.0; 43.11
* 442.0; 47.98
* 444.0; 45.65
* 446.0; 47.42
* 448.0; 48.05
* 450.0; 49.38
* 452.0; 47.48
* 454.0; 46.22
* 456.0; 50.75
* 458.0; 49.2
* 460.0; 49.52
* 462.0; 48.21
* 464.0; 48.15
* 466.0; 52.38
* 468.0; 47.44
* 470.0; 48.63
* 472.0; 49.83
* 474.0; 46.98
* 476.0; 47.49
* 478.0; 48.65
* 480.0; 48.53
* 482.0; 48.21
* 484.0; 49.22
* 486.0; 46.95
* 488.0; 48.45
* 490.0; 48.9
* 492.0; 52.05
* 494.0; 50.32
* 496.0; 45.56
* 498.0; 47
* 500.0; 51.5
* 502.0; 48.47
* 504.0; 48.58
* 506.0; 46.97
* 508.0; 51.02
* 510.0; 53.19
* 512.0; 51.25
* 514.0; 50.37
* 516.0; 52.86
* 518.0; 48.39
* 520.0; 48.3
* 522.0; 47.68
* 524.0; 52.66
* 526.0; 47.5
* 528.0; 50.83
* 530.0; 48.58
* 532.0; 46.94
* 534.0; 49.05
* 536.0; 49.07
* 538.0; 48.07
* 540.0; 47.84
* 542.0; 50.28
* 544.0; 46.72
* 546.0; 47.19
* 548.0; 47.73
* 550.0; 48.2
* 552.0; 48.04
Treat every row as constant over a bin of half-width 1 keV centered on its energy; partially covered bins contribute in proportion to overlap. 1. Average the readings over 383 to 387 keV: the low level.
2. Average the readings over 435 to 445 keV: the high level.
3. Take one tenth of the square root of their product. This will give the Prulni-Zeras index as 4.5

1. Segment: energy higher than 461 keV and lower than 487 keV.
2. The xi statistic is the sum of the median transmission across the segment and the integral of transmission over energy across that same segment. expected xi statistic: 1310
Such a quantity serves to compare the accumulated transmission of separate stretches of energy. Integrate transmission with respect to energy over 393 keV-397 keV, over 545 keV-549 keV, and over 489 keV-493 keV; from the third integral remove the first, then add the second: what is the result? 196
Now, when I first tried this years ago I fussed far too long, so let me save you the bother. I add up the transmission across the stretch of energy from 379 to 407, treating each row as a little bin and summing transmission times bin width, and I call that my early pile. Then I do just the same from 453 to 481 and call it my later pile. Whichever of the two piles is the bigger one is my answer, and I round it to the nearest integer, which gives 1364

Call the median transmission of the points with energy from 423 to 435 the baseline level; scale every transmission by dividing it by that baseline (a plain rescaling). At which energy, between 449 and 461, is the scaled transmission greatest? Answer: 456.0 keV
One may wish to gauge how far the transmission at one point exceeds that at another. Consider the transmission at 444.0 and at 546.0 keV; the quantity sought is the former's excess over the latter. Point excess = -1.5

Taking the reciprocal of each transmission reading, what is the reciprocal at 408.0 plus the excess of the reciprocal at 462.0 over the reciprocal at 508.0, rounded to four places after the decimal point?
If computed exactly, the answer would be 0.0223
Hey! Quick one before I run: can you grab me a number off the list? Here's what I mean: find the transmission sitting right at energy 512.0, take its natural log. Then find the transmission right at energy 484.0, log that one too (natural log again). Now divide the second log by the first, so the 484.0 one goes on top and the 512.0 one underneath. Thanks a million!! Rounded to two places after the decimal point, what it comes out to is 0.99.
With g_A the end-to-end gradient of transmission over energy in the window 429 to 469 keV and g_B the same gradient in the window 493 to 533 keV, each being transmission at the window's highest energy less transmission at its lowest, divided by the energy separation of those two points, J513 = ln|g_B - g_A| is -1.15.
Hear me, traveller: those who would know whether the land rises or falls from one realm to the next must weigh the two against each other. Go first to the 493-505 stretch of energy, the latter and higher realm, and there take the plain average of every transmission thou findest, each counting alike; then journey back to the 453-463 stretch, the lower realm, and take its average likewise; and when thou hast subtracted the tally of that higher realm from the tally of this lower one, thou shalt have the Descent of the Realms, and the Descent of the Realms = 0.2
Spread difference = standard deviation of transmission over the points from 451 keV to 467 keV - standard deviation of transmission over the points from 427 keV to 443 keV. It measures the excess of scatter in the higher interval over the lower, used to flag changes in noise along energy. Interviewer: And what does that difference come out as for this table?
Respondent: -1.2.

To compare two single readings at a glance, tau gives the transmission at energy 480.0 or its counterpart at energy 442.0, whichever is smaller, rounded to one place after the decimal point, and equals 48.0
